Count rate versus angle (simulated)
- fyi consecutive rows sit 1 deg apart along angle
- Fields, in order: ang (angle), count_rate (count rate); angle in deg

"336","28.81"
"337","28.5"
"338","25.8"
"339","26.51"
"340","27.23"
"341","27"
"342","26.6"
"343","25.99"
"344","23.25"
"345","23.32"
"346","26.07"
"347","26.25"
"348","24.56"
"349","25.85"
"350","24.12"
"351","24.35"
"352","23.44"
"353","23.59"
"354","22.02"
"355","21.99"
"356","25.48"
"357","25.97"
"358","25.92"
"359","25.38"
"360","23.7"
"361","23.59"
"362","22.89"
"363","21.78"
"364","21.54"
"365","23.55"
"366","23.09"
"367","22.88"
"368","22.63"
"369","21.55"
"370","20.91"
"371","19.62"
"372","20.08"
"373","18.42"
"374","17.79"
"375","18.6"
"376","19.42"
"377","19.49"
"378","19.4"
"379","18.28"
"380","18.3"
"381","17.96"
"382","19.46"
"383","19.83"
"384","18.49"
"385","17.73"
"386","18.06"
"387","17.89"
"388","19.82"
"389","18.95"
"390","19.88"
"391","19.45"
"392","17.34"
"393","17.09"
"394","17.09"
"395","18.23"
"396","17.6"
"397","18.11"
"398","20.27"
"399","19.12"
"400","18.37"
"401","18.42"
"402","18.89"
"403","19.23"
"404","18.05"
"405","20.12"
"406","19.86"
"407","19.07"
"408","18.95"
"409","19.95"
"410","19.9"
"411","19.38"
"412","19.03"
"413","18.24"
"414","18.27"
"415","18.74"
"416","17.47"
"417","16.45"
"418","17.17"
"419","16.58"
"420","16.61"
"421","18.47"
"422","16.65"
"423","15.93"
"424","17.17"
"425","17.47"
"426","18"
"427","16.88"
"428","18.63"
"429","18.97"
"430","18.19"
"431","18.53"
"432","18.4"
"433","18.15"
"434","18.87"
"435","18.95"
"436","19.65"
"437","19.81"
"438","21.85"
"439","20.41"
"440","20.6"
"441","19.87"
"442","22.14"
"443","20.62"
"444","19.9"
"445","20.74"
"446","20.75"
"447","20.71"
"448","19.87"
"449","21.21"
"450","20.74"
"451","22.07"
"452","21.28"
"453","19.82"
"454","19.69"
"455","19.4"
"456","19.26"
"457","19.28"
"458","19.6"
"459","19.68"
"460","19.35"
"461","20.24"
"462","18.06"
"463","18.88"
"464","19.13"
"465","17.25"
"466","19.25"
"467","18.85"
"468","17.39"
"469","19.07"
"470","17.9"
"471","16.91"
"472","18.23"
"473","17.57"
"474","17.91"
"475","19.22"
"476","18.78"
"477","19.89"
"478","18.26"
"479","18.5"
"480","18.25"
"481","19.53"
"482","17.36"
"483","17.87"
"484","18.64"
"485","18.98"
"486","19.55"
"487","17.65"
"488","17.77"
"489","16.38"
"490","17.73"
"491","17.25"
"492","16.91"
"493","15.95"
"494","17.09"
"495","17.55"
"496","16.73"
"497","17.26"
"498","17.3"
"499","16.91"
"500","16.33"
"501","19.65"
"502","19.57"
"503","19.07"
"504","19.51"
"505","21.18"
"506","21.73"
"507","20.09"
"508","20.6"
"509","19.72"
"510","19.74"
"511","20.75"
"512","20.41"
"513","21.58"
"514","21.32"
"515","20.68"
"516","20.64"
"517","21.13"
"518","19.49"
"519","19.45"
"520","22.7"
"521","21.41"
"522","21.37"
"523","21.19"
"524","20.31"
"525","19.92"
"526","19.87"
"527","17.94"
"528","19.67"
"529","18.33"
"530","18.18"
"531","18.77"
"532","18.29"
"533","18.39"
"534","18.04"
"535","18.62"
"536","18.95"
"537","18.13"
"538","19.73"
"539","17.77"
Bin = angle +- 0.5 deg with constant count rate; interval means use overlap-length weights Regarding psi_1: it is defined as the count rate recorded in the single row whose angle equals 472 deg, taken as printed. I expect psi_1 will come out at 18.23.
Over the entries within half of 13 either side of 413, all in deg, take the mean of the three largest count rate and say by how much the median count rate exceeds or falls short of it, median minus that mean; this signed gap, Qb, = -1.00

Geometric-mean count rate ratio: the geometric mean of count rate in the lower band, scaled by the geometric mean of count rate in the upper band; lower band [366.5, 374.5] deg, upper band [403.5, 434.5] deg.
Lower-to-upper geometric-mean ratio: 1.12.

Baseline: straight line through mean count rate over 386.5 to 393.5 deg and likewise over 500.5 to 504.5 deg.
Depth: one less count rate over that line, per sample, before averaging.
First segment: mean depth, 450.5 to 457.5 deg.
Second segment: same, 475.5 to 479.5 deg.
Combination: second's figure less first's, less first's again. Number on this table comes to 0.13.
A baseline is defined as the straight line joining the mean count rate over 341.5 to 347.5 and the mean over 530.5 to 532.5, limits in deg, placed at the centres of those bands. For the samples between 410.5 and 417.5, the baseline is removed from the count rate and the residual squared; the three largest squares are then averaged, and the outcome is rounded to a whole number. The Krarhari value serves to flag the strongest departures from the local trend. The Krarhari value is 29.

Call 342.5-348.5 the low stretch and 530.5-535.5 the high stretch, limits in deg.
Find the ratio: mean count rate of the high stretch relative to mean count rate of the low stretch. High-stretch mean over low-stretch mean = 0.74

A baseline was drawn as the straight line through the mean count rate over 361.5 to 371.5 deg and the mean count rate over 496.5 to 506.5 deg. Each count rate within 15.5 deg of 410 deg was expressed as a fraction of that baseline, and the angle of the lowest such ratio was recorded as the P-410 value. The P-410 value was 423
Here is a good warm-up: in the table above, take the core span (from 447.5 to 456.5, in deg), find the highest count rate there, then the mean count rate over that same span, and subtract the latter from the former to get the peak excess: 1.70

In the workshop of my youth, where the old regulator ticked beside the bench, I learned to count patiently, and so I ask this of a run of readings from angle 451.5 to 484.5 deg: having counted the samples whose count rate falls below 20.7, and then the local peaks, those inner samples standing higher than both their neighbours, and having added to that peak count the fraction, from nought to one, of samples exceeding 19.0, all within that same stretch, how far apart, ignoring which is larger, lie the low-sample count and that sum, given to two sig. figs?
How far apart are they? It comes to 22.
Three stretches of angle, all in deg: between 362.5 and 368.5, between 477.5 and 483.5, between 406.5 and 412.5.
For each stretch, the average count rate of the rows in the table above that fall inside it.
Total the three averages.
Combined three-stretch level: 60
